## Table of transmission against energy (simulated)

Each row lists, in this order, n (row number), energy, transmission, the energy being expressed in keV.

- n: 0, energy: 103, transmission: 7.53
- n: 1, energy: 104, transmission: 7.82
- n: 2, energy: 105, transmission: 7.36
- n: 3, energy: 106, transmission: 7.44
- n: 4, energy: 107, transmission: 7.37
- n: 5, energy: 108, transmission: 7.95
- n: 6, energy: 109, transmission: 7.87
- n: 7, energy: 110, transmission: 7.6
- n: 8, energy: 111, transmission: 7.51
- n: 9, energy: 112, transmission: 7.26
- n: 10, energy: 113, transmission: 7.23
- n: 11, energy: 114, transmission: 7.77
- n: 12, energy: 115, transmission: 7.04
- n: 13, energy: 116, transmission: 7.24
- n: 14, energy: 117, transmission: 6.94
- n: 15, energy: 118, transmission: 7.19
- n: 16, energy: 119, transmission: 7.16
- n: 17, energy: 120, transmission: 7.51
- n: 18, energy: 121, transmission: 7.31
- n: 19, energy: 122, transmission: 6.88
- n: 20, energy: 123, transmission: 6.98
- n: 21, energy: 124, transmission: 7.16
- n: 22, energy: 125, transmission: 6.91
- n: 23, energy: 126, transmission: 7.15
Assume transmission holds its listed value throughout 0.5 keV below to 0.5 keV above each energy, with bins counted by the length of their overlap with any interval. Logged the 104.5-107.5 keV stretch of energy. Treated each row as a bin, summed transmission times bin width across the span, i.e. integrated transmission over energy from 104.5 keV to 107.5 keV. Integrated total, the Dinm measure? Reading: 22.2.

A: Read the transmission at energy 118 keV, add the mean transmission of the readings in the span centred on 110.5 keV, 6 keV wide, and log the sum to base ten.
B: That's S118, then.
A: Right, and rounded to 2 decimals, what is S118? 1.17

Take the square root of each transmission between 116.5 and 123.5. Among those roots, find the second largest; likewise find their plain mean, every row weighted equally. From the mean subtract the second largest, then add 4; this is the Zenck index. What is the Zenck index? 3.97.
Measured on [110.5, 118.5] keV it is 3.96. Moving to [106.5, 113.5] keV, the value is 3.94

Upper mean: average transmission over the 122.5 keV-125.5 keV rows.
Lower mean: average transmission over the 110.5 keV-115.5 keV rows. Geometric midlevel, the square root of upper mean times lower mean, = 7.2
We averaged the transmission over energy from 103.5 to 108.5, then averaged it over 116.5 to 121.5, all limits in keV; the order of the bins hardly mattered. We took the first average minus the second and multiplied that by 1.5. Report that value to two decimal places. 0.55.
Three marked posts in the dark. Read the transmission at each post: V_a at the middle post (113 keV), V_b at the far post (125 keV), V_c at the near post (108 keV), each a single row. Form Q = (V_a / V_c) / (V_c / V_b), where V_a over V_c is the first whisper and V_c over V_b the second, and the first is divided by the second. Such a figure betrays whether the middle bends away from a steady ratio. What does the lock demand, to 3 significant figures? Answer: 0.790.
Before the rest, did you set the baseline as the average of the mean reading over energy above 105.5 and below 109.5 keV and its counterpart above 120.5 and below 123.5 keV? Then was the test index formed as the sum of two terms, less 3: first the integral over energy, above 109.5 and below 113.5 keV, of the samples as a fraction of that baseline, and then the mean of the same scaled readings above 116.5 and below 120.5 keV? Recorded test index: 2.00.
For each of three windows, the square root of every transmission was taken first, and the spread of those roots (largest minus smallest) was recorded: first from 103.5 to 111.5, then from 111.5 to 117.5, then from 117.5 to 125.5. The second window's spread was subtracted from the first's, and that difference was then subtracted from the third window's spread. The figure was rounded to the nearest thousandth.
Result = 0.164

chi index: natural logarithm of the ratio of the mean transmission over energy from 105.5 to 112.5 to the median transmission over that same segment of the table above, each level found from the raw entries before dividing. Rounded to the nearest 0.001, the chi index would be 0.008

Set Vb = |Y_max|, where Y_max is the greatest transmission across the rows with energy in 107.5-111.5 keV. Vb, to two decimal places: 7.95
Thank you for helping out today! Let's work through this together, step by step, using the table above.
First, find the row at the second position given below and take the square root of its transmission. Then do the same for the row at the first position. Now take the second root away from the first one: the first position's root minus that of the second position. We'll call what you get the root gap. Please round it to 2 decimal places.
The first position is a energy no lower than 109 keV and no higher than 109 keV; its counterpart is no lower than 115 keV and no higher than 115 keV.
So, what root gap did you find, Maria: 0.15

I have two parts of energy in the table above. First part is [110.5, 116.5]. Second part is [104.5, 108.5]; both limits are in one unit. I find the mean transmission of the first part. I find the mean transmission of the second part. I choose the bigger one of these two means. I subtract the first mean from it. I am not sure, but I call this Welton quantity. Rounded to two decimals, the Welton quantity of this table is 0.19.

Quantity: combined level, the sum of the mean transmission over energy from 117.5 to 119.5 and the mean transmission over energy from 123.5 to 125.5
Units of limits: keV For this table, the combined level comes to 14.2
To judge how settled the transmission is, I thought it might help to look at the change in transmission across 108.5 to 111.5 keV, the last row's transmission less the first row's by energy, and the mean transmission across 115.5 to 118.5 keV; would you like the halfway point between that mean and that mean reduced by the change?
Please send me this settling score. 7.30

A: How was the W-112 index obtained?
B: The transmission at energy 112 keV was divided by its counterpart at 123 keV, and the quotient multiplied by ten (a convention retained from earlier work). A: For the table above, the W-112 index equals 10.4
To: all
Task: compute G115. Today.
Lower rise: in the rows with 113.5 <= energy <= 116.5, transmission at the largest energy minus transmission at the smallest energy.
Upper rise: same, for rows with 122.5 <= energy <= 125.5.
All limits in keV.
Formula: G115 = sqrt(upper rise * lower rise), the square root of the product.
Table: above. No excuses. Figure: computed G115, 0.19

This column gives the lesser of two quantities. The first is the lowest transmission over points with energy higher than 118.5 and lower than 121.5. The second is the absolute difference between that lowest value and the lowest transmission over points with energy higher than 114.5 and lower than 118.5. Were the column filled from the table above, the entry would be 0.22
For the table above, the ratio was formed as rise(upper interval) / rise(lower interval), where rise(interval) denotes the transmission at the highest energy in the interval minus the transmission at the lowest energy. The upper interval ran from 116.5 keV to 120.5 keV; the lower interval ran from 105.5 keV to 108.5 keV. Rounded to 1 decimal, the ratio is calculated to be 1.1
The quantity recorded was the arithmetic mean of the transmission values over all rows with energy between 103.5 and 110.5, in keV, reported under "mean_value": 7.63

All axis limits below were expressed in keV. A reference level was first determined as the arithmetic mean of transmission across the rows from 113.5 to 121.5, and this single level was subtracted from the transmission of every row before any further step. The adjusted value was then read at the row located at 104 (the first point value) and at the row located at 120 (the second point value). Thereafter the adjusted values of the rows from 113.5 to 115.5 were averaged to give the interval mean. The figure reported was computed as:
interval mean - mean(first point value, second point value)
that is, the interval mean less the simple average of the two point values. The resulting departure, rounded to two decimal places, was -0.26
